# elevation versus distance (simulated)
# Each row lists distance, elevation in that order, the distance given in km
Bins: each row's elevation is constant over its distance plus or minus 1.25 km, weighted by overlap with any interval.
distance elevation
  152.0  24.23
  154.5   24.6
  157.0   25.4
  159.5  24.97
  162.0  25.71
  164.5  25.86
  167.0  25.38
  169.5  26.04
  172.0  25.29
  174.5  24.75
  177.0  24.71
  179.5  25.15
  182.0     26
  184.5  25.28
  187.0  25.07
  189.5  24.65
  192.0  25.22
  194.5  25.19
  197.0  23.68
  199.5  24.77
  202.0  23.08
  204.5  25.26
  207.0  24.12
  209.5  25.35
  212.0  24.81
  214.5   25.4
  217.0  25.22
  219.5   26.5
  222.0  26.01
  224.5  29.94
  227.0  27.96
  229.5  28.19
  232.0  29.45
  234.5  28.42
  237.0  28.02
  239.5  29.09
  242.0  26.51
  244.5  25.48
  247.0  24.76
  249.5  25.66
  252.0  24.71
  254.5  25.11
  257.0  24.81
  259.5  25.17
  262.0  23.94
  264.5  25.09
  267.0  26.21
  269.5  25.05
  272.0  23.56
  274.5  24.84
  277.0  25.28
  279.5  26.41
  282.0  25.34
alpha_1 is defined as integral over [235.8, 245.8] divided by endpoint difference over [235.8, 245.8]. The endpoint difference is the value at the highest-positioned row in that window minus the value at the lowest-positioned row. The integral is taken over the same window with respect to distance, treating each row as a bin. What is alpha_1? -107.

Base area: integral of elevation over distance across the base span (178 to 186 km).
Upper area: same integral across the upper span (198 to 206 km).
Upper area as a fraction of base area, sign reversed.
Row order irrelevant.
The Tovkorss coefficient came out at -0.96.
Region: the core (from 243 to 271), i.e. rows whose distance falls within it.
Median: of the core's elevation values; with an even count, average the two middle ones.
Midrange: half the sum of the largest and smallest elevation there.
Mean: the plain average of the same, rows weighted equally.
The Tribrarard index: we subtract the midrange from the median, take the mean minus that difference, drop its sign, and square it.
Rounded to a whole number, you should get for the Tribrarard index 629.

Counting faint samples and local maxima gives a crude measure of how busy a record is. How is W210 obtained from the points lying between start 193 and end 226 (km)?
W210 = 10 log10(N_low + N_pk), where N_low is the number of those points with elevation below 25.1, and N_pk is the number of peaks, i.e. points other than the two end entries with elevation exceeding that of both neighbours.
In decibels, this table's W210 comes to 10.0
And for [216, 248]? 7.0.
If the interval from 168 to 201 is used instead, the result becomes 9.0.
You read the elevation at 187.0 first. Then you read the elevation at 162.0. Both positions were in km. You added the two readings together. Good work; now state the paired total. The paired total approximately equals 50.8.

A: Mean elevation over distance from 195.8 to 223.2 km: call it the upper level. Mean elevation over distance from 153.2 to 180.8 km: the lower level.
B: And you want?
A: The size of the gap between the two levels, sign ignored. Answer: 0.3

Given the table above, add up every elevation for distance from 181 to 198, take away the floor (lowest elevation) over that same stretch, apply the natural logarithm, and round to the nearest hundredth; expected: 5.02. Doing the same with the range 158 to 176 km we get 5.03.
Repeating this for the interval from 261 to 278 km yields 5.01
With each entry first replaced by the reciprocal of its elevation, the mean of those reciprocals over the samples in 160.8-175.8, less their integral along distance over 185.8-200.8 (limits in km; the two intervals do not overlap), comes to -0.567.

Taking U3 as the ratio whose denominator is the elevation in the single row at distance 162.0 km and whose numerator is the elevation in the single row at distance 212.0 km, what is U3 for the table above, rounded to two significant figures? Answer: 0.96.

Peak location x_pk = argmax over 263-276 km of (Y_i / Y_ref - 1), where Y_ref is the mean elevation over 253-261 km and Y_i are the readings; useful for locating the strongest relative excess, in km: 267.0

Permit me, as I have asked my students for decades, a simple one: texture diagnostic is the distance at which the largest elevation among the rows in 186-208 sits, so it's 204.5 km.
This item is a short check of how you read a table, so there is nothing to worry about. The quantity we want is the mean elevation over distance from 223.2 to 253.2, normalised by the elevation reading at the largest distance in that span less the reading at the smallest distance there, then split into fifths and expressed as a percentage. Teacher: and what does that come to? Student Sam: -105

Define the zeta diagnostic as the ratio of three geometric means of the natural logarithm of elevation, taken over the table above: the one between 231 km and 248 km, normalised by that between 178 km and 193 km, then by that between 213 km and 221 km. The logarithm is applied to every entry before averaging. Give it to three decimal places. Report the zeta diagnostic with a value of 0.316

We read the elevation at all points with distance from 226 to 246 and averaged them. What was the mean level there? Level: 27.9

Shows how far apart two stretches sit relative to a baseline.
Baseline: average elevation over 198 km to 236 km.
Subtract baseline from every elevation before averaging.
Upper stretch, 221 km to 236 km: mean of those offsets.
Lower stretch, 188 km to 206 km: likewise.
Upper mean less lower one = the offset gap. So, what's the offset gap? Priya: 3.8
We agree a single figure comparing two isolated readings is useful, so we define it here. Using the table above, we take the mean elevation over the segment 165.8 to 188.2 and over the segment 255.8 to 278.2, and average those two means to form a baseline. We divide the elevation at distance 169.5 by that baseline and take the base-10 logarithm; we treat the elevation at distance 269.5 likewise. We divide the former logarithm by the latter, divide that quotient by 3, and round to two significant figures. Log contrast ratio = -7.8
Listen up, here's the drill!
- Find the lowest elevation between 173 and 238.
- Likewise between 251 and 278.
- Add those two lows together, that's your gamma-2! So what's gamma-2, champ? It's 46.6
